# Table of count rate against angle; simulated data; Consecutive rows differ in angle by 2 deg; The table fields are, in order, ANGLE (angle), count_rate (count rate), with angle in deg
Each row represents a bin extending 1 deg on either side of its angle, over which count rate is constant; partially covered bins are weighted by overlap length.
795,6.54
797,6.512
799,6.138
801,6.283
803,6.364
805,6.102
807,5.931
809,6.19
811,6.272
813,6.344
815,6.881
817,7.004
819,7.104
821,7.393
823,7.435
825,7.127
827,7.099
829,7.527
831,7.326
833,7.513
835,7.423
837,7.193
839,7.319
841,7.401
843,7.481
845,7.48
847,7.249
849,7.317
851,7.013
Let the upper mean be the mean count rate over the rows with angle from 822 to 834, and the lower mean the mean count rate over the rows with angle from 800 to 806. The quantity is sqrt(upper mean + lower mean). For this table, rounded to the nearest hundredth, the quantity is 3.69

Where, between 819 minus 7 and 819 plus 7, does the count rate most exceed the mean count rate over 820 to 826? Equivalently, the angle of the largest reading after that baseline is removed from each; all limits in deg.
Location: 823 deg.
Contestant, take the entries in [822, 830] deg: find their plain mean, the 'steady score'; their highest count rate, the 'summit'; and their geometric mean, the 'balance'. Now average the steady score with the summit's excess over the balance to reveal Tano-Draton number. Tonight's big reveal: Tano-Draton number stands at 3.76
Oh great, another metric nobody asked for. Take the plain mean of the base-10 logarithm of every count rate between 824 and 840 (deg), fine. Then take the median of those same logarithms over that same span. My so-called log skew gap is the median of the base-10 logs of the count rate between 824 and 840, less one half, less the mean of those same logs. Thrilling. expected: -0.500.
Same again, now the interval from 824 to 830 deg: -0.507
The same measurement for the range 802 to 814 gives -0.498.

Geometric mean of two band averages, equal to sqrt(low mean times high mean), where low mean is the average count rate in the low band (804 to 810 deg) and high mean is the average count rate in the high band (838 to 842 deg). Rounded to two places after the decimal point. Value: 6.69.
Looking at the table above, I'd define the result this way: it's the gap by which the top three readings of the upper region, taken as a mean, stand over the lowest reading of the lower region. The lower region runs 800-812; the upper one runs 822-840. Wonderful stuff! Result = 1.56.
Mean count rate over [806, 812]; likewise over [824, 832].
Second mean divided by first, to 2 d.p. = 1.19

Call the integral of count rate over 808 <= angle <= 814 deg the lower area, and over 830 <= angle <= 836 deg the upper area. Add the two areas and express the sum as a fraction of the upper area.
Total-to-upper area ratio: 1.845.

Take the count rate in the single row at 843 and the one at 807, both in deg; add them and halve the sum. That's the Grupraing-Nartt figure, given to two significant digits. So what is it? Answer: 6.7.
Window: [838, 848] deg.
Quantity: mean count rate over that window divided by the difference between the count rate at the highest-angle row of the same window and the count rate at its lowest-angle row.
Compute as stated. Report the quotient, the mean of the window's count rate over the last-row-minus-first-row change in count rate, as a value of -106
